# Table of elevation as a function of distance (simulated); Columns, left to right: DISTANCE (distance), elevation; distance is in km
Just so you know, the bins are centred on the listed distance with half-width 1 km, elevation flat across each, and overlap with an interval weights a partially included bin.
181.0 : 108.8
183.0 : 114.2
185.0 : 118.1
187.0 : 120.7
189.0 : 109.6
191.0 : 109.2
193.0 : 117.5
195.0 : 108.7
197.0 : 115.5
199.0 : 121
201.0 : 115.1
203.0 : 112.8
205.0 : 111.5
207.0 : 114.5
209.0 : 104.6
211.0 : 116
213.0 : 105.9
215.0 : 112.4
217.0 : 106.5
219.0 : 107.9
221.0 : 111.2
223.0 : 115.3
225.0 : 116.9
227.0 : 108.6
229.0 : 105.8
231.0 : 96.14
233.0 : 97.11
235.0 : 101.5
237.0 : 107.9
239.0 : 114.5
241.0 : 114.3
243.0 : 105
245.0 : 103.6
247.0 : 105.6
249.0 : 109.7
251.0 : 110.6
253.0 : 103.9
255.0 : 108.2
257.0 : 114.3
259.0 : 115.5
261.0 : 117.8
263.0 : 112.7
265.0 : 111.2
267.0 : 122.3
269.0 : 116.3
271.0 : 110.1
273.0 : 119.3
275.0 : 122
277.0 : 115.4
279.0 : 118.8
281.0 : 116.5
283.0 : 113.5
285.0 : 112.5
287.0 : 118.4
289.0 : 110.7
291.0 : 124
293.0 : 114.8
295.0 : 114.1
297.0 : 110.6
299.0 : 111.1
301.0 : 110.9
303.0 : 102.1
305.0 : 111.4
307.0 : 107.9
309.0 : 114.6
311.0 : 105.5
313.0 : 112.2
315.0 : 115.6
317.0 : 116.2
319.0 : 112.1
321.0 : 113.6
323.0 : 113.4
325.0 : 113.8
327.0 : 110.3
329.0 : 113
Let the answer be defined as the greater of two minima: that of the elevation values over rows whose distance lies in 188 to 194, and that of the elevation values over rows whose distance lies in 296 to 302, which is 111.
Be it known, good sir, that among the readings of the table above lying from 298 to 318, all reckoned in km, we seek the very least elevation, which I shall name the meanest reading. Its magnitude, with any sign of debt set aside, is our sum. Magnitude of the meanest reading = 102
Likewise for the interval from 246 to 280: 104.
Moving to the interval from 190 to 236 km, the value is 96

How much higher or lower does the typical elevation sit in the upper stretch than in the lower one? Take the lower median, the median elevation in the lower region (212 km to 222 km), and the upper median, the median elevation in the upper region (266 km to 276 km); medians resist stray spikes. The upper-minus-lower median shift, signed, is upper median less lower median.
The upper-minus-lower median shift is 11.4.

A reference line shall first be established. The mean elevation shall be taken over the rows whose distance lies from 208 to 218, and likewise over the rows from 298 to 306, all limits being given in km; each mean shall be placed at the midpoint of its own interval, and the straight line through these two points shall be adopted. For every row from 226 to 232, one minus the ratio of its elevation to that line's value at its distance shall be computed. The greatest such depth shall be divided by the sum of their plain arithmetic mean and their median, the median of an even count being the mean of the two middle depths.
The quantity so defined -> 1.5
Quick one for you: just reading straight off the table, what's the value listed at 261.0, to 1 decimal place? 117.8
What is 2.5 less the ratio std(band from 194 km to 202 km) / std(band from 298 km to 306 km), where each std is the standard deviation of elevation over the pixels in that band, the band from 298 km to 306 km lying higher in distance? 1.39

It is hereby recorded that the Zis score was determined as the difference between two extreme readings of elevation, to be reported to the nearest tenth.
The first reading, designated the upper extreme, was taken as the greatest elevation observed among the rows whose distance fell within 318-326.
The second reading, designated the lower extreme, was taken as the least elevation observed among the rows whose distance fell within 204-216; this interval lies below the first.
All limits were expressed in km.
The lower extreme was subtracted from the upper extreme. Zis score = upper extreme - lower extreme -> 9.2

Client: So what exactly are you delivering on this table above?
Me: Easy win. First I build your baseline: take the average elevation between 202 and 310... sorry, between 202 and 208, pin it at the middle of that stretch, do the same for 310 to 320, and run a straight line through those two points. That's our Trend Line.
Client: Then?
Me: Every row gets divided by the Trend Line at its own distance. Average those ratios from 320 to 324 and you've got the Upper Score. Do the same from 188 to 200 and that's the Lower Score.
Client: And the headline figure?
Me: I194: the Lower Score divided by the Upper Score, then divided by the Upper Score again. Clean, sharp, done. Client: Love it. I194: 0.98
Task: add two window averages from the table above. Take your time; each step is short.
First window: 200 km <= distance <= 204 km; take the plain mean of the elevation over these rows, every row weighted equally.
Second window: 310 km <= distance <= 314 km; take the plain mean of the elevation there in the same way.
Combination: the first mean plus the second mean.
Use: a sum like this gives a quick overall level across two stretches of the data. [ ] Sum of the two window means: 223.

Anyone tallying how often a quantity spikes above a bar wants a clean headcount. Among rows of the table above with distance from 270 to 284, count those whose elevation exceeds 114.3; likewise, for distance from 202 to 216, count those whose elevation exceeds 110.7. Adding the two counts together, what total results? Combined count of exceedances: 10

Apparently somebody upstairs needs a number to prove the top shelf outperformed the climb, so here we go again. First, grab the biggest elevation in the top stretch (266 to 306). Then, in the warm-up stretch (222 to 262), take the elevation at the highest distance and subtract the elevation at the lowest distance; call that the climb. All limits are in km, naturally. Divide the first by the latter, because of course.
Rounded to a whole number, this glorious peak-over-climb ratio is 50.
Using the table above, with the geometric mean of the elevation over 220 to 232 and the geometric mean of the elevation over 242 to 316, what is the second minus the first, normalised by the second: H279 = 0.034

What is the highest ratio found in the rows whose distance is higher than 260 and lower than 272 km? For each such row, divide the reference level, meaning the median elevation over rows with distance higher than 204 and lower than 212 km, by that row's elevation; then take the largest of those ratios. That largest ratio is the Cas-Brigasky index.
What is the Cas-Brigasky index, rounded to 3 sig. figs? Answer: 1.03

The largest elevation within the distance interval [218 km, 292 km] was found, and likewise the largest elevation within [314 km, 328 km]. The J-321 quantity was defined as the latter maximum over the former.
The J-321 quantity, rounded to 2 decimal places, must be 0.94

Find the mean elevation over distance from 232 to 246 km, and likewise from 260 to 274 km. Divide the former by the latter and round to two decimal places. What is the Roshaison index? 0.92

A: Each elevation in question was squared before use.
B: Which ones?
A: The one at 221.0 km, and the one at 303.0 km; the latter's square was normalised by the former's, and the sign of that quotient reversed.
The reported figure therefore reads -0.843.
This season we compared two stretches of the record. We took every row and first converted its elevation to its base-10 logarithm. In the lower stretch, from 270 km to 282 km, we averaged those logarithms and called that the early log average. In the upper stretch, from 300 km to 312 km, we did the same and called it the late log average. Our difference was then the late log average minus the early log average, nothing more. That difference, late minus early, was -0.03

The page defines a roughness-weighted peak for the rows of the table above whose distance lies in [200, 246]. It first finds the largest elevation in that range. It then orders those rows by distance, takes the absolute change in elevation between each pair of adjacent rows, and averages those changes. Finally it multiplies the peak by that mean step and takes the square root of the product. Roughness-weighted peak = 24.3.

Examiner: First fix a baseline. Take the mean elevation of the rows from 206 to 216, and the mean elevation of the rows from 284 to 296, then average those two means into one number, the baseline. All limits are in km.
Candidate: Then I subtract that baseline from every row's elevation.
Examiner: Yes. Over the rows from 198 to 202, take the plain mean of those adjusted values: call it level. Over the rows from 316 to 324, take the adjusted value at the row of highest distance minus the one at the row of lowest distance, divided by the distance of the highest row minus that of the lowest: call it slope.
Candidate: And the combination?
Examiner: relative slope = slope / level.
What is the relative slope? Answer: -0.10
